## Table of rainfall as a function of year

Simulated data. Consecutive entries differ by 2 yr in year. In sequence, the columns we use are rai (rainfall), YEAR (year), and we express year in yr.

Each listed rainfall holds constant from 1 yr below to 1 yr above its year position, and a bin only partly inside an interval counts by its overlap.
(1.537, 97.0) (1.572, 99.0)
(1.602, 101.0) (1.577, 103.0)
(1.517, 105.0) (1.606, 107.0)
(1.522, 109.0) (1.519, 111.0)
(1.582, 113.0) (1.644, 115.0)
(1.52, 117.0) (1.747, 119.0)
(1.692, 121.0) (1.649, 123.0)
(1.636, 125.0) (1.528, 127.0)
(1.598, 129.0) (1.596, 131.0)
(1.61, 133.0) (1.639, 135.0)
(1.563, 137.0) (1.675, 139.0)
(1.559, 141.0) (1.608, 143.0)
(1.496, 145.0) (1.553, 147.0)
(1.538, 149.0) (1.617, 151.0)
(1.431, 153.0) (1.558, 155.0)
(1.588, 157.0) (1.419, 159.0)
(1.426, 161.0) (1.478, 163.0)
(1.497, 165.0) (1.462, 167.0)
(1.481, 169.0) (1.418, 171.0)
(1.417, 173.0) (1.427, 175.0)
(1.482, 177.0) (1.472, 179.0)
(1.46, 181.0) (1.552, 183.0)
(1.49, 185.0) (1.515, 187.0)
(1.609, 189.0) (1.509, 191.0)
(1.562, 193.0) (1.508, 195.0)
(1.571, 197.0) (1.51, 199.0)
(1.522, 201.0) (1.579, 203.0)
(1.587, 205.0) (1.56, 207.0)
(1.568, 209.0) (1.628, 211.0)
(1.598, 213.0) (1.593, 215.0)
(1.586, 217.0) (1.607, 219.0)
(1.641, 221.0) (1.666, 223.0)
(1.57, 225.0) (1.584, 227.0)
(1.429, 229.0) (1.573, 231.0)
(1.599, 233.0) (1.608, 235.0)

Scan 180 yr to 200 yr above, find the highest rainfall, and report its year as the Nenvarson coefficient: 189.0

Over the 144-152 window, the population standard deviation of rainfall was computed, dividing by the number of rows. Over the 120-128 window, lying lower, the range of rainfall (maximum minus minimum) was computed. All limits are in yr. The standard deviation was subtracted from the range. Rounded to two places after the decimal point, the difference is 0.12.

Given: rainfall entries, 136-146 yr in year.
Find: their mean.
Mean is 1.58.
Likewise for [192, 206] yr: 1.55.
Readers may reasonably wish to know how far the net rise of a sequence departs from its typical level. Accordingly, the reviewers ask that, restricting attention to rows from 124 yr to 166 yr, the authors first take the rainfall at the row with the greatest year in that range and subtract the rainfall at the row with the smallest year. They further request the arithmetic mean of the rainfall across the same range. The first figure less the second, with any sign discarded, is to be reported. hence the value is 1.69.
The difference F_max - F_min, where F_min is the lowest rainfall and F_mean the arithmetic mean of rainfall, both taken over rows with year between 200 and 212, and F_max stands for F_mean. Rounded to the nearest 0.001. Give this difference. 0.052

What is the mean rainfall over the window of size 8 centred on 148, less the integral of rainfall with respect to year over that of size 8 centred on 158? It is -10.4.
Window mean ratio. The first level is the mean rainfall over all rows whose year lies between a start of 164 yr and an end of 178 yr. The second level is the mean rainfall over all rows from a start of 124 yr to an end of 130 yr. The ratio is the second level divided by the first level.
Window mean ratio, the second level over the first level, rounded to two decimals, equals 1.09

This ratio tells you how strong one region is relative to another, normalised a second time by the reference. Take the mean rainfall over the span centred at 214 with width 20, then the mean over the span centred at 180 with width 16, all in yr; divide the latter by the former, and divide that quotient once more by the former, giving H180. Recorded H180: 0.57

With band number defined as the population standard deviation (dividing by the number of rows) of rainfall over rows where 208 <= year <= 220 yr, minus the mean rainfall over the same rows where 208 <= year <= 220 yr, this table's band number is -1.58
